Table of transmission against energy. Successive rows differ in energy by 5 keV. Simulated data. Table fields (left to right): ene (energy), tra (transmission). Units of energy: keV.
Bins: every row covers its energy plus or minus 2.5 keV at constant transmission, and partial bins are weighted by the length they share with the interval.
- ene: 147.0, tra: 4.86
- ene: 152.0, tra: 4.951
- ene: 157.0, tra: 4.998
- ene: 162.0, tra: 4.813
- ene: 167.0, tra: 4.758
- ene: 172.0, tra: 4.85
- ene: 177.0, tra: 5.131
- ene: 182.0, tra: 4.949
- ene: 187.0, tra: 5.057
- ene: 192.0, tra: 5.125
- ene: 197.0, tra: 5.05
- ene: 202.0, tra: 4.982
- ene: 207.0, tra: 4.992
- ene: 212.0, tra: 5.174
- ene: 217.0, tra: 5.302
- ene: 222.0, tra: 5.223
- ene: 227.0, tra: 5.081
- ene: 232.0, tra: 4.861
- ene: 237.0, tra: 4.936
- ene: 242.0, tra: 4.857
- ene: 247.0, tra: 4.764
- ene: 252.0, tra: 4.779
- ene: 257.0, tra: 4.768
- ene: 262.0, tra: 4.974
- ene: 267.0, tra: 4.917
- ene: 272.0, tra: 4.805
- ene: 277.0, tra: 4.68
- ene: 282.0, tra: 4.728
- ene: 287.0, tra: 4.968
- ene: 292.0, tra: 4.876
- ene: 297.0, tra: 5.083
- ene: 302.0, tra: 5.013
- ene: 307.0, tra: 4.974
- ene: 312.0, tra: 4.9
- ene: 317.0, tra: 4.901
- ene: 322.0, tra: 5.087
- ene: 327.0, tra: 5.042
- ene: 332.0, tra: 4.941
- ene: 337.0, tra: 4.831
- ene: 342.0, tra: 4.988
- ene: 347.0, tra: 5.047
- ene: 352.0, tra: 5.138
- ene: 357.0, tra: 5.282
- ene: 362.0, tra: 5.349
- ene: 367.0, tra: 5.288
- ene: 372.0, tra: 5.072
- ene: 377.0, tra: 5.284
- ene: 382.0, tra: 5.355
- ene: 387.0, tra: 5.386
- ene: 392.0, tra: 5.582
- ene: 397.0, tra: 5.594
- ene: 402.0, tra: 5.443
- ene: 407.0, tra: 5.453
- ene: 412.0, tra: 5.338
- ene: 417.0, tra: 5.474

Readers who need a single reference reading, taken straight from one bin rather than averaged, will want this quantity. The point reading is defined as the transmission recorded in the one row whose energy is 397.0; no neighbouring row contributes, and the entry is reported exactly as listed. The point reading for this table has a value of 5.594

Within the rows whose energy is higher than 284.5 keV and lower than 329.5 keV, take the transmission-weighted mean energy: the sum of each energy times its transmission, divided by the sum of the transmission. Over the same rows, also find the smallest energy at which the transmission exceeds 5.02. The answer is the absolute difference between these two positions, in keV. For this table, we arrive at 10.1 keV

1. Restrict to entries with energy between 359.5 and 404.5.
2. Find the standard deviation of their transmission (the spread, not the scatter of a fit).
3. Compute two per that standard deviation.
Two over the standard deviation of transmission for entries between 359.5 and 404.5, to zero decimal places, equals 13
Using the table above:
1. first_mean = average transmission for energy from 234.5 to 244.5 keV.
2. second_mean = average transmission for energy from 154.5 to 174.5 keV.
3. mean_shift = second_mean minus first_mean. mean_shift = 0.0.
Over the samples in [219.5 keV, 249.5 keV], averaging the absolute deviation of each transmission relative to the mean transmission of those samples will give 0.132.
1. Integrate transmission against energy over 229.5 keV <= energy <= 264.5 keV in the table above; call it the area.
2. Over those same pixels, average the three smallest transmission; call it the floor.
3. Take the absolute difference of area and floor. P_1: 165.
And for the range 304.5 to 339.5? 169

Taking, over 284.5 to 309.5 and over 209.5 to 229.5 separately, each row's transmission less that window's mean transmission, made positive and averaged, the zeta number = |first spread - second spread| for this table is 0.015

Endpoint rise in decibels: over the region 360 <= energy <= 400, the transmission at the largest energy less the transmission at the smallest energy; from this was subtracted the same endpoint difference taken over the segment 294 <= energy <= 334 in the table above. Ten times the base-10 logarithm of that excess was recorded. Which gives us -4.1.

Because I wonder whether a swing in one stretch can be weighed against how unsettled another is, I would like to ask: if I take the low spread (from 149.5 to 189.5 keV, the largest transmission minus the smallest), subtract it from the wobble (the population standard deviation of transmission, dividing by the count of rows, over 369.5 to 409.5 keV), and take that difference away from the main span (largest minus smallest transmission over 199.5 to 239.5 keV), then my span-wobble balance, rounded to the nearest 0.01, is 0.66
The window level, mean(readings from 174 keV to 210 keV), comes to 5.04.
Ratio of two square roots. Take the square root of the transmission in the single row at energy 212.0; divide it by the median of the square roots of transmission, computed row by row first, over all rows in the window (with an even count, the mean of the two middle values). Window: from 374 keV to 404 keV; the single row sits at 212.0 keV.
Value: 0.98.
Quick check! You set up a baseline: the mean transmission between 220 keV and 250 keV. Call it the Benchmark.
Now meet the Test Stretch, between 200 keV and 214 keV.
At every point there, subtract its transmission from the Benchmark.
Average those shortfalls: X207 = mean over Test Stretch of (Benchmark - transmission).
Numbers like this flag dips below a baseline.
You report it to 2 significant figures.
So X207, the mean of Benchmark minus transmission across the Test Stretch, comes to -0.10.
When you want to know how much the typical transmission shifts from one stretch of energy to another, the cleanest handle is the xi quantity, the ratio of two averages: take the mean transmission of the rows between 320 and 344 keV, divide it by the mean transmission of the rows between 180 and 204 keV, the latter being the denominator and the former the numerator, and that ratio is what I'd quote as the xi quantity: 0.99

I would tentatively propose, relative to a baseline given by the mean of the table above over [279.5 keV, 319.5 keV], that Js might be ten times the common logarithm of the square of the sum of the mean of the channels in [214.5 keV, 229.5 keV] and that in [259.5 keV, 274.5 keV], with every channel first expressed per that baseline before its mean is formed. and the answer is 6.23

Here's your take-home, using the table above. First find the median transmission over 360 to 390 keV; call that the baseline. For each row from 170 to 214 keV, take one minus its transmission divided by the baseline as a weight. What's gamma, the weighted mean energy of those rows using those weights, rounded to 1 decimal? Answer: 190.2 keV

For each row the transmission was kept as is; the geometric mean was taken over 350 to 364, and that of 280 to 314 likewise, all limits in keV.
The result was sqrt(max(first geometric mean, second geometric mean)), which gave 2.293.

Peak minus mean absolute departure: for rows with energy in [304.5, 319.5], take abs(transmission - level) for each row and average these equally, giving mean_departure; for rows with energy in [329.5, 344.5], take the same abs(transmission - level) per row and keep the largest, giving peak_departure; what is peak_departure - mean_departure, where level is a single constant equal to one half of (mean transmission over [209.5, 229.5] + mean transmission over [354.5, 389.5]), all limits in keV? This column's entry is 0.09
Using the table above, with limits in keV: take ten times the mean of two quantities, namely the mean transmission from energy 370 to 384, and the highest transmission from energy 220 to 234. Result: 52.3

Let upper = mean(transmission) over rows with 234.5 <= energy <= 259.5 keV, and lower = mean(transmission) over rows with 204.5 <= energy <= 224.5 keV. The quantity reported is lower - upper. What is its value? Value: 0.4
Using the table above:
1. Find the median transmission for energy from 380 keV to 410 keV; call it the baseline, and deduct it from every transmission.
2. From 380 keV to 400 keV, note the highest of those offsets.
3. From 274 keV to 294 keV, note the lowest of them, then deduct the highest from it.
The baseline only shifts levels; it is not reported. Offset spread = -0.91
